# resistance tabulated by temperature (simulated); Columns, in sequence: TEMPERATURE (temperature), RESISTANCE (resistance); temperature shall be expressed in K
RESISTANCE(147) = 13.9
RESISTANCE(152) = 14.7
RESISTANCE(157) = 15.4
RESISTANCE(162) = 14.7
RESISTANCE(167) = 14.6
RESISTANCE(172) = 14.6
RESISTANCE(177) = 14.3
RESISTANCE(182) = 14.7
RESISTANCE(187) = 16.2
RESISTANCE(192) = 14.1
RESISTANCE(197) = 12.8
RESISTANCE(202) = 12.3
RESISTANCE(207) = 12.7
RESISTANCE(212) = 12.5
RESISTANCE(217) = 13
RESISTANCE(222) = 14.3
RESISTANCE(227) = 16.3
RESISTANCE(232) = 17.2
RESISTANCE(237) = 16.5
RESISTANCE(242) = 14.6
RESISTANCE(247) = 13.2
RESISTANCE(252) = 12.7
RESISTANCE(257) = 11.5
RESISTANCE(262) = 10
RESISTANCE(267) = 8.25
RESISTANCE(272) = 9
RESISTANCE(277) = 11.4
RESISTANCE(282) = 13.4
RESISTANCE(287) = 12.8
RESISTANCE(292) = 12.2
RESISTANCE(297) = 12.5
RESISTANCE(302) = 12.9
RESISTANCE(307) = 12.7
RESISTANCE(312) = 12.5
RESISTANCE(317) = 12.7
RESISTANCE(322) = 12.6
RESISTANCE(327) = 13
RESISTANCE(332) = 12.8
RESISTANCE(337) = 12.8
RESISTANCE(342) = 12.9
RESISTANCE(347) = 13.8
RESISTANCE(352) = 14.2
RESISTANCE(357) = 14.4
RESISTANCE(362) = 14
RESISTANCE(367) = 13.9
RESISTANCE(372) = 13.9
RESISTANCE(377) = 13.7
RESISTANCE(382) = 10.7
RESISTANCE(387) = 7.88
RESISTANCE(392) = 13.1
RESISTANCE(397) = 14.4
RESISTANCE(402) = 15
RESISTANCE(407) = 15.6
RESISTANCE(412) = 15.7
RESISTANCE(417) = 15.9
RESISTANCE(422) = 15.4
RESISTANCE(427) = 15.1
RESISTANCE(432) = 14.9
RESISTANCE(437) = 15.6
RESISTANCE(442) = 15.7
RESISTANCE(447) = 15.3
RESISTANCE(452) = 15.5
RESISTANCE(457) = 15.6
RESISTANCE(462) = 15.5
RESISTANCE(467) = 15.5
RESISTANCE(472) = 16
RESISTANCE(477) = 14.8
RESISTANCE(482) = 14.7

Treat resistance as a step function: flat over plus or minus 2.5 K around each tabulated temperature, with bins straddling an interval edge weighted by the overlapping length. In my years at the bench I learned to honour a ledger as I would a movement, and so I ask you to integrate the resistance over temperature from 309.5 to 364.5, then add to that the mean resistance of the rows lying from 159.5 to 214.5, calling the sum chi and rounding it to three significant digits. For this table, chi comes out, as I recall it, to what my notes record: 742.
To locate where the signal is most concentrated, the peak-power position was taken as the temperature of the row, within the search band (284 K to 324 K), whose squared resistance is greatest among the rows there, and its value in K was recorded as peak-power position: 302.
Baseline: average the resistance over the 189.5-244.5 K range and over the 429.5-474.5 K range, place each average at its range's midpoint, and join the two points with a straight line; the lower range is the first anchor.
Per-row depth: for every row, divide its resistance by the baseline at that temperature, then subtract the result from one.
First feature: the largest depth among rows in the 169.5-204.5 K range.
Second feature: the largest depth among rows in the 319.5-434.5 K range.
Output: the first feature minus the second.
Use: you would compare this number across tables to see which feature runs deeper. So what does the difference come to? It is -0.35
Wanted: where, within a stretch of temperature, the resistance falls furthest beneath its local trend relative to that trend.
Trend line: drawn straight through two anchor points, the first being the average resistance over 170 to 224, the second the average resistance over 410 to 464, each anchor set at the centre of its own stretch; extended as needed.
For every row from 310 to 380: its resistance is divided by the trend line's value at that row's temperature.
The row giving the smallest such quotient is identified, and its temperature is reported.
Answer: 312 K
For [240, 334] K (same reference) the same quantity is 267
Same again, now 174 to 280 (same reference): 267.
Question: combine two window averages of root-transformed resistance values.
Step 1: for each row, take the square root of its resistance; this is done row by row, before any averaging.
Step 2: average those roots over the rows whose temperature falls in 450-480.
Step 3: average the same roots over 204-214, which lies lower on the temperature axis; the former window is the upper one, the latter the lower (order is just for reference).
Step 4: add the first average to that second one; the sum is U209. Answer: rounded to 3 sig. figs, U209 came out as 7.48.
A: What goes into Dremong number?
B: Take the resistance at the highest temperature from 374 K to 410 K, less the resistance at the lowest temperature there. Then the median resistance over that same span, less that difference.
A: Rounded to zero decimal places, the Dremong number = 12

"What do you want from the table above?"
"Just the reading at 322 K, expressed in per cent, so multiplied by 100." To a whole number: 1260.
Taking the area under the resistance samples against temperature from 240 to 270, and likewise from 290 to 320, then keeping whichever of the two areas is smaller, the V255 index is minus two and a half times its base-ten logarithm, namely -6.36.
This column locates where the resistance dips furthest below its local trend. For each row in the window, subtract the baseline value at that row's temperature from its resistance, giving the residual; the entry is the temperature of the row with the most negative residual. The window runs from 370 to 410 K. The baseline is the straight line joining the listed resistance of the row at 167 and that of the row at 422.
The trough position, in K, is 387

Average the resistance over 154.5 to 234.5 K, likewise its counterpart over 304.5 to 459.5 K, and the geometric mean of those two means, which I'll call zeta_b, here 14.1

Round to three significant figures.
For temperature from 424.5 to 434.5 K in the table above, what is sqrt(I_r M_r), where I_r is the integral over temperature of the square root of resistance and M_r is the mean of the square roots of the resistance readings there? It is 12.2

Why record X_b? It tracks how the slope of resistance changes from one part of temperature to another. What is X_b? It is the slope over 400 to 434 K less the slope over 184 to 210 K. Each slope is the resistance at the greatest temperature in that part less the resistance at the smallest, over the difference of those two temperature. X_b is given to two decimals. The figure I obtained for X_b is 0.17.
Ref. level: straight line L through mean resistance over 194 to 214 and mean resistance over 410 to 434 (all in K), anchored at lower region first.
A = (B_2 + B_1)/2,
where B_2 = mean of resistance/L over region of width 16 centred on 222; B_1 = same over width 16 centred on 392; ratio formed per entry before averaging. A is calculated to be 0.96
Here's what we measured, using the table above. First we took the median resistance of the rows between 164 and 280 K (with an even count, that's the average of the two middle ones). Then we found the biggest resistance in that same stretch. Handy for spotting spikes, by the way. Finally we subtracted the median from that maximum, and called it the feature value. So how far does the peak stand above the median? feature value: 4.0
